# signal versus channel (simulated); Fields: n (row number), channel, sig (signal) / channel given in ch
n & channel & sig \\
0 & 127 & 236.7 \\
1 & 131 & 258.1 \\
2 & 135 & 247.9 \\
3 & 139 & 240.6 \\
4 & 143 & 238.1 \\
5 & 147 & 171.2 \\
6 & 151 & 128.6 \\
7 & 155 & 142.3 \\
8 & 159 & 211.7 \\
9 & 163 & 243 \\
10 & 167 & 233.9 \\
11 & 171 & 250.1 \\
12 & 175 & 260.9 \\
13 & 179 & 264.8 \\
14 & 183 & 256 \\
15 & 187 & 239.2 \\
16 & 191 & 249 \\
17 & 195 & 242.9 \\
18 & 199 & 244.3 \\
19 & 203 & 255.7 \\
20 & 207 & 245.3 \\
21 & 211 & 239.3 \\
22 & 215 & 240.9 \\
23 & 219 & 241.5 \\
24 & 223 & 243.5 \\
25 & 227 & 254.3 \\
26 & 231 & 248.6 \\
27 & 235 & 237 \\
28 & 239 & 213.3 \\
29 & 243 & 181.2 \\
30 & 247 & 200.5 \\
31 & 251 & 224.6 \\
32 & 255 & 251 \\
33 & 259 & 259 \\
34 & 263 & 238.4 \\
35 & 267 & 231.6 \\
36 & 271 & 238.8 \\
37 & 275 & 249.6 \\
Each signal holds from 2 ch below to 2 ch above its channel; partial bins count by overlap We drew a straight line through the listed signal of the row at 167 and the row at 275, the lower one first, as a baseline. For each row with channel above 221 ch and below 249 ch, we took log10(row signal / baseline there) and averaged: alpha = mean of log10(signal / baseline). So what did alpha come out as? -0.037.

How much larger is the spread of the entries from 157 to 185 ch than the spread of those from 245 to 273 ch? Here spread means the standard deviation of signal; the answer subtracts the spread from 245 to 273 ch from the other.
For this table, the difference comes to -1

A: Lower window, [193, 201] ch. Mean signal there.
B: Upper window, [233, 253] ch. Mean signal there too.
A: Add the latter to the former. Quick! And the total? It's 455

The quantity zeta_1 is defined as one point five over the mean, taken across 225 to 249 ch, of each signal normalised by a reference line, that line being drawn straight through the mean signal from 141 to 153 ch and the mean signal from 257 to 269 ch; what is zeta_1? 1.54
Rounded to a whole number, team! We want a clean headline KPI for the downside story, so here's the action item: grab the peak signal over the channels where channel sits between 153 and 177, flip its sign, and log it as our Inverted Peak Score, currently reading -261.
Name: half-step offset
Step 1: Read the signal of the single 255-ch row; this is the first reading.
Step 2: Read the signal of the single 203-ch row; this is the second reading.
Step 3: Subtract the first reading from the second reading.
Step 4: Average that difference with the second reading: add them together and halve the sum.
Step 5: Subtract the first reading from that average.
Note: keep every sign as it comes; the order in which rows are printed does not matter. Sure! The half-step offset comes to -121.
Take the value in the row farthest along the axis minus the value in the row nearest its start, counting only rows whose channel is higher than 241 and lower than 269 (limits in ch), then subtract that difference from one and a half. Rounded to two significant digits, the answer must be -49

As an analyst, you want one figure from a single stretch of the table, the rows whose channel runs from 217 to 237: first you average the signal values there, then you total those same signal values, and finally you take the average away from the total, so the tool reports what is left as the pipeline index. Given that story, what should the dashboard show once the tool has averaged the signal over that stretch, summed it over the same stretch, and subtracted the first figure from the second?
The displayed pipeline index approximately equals 980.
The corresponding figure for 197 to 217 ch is 980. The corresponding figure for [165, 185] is 1013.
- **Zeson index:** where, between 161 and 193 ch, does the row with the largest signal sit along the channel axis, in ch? 179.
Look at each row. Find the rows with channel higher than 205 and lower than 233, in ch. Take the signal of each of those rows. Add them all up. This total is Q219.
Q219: 1713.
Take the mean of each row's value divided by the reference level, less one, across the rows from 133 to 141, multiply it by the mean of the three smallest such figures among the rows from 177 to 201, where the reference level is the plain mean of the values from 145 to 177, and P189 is 0.03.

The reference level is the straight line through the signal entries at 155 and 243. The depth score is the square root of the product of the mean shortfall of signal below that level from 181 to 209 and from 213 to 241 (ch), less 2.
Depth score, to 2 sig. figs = 74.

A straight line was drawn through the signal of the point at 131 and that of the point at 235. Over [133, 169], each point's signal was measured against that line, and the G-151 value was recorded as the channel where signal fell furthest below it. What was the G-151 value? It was 151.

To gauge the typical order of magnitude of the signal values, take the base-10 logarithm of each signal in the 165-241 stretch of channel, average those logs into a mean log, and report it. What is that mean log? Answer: 2.389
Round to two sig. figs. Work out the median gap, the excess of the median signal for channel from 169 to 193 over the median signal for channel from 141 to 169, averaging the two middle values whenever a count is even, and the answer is 41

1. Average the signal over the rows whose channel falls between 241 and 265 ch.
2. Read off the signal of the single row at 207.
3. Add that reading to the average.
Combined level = 471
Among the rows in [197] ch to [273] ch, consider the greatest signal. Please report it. 259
